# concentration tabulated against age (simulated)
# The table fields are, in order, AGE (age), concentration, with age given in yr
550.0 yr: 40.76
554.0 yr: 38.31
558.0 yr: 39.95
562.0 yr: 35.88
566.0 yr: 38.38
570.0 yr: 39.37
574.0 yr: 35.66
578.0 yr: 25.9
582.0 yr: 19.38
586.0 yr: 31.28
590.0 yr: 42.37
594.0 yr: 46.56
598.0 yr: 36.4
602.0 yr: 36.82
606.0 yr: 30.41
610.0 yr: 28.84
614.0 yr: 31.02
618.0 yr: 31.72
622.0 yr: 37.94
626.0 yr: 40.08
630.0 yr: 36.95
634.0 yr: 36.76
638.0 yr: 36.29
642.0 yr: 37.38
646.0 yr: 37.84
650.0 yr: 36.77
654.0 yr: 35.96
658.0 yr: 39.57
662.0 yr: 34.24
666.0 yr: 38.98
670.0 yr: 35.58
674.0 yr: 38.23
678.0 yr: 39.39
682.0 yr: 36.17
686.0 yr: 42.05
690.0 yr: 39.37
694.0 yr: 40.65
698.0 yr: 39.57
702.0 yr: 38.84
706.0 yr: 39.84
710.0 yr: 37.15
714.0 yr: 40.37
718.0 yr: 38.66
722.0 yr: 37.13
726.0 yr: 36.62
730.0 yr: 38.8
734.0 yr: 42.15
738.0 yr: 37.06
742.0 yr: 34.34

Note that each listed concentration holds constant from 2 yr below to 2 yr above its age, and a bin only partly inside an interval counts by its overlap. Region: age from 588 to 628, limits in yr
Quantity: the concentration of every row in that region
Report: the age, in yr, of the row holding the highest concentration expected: 594.0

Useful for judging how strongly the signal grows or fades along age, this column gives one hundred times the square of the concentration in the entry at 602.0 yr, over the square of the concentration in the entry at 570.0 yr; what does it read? 87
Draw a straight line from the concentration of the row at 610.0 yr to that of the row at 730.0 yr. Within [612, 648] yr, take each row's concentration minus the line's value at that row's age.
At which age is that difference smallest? 614.0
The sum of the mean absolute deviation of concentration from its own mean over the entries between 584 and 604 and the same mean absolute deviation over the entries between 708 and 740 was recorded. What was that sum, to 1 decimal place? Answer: 6.1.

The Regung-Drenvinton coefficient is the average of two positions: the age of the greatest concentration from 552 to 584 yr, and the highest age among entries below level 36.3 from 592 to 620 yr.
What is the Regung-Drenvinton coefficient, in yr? 588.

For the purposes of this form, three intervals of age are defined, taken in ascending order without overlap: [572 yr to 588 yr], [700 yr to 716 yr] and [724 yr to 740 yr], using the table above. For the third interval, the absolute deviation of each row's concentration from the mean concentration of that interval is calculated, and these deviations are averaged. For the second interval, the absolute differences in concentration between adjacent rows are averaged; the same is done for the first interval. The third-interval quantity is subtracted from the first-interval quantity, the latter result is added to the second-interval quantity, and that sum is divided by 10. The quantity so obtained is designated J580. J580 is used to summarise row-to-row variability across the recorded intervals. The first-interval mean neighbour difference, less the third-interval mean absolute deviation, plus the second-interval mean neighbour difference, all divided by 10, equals 1.0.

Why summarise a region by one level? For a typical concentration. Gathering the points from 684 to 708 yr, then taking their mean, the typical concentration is 40.1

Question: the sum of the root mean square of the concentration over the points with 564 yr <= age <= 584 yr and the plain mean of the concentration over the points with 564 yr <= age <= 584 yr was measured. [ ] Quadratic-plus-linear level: 64.4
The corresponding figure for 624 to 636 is 75.9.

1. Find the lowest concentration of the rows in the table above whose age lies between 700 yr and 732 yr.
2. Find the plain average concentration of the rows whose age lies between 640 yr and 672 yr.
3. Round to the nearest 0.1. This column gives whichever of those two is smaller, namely 36.6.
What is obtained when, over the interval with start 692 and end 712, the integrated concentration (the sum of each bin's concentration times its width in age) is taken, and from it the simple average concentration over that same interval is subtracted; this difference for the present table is 745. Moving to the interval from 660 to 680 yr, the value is 708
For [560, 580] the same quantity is 666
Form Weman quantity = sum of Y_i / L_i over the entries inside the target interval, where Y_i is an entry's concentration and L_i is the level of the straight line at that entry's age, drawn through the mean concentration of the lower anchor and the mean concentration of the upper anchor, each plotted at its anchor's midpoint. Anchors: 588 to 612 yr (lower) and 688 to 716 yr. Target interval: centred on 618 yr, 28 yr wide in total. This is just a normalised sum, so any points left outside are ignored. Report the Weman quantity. 6.34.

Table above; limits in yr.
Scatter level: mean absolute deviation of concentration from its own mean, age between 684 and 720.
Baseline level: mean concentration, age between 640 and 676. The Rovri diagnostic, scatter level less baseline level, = -36.2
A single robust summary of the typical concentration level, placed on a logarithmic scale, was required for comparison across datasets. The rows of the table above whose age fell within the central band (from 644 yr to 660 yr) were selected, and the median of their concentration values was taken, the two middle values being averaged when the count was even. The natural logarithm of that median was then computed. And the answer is 3.62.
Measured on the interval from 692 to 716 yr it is 3.68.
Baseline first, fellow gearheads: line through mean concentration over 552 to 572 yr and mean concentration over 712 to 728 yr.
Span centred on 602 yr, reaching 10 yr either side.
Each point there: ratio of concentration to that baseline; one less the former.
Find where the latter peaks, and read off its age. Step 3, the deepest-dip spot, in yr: 610.0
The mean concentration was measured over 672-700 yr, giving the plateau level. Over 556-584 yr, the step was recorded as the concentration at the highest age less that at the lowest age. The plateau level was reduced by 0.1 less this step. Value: 19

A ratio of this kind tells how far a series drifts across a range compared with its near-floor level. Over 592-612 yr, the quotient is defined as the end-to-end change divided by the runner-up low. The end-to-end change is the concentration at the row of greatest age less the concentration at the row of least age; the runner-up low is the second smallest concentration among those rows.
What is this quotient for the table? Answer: -0.58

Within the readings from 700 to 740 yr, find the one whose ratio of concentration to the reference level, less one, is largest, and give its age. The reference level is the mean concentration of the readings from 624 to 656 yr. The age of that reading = 734.0 yr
